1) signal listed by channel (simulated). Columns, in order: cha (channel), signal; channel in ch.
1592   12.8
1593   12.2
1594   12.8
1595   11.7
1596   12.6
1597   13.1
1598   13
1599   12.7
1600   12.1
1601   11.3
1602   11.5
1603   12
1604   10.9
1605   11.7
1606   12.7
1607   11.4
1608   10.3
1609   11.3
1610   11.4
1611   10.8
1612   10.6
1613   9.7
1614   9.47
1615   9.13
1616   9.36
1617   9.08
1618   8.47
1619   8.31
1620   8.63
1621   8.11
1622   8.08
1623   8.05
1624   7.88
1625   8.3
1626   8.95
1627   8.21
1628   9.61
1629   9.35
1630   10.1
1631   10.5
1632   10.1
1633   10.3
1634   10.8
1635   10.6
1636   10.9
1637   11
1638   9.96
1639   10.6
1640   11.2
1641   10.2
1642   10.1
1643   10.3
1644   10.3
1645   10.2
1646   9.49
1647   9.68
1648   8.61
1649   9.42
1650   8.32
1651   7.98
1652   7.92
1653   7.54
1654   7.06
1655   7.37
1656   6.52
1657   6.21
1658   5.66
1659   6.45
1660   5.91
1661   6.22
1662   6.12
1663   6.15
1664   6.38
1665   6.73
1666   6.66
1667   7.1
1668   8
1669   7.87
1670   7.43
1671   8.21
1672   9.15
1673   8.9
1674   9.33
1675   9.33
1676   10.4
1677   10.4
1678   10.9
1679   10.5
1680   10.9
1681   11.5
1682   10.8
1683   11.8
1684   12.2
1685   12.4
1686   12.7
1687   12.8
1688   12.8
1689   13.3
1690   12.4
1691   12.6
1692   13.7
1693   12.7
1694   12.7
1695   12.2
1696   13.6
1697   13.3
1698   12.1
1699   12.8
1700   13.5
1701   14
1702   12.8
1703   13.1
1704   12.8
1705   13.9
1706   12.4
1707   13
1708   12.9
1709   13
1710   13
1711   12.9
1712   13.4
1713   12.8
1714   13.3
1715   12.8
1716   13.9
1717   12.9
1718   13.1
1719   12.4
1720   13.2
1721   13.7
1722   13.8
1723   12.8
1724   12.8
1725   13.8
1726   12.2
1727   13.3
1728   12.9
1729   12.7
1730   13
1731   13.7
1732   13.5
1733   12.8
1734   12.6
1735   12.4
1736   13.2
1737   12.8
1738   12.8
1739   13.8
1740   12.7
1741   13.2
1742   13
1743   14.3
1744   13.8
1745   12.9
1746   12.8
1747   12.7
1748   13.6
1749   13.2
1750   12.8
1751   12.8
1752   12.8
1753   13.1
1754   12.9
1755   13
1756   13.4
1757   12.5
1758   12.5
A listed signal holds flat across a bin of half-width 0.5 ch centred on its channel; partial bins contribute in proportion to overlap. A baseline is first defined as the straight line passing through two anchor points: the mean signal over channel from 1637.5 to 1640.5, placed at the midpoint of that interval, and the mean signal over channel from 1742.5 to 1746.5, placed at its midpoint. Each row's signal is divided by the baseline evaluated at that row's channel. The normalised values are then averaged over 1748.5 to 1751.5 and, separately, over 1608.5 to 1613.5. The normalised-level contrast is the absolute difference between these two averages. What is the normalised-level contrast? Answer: 0.14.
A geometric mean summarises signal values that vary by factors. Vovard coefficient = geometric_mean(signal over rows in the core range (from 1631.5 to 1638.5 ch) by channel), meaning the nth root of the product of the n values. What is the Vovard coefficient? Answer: 11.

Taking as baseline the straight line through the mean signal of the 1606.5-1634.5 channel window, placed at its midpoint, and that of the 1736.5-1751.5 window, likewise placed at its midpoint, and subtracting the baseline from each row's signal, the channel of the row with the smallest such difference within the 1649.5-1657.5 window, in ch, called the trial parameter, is 1657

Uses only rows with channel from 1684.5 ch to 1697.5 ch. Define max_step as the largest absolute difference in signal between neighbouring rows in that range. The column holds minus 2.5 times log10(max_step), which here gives -0.37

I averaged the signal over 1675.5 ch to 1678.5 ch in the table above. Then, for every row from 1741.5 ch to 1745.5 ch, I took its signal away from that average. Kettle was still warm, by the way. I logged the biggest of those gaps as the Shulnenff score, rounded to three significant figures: -2.33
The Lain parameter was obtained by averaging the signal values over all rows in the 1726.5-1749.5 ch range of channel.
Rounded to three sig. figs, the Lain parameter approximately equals 13.1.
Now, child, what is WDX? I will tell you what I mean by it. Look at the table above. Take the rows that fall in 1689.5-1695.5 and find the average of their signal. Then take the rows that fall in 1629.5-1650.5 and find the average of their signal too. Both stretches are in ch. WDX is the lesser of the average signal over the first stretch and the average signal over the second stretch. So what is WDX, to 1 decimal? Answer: 10.1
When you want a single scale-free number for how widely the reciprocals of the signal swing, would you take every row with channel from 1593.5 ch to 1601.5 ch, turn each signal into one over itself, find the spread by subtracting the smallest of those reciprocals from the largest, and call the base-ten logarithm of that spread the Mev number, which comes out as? -1.92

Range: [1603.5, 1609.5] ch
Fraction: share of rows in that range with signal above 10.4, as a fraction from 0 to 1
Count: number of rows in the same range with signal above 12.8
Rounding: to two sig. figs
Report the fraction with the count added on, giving 0.83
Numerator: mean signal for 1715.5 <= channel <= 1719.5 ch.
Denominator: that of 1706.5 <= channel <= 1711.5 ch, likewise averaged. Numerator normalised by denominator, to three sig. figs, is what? 1.01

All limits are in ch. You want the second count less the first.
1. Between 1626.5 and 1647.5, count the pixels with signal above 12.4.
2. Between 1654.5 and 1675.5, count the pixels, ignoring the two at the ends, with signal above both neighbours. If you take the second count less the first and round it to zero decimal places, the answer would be 5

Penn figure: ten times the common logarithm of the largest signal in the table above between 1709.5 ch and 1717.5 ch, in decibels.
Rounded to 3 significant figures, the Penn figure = 11.4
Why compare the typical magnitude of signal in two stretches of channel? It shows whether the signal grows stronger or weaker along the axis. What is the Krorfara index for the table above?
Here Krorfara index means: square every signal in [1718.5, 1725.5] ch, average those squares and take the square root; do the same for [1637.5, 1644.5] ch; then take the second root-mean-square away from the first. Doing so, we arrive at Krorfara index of 3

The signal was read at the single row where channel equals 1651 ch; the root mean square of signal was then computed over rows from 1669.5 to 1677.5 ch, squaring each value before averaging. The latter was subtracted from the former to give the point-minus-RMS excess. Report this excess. -1.2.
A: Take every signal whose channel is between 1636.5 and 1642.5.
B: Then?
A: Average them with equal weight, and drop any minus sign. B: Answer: 10.5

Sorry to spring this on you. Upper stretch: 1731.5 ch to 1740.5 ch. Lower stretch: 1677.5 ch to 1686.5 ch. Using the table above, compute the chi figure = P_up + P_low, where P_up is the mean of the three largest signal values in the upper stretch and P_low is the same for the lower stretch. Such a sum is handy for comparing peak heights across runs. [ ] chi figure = 26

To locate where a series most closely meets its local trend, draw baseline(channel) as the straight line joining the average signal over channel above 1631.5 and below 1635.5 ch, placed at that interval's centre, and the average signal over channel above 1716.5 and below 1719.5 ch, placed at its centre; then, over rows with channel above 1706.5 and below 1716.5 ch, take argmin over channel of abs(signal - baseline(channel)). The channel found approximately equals 1715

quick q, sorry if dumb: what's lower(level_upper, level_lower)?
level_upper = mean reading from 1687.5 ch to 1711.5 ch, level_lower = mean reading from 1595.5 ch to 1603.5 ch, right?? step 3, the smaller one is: 12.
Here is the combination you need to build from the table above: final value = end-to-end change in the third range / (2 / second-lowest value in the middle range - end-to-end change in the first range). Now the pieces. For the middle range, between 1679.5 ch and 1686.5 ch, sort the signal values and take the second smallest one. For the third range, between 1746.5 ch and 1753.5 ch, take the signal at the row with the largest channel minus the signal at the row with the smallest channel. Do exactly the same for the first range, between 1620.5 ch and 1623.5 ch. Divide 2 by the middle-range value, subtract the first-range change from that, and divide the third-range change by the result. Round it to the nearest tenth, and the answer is 1.6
